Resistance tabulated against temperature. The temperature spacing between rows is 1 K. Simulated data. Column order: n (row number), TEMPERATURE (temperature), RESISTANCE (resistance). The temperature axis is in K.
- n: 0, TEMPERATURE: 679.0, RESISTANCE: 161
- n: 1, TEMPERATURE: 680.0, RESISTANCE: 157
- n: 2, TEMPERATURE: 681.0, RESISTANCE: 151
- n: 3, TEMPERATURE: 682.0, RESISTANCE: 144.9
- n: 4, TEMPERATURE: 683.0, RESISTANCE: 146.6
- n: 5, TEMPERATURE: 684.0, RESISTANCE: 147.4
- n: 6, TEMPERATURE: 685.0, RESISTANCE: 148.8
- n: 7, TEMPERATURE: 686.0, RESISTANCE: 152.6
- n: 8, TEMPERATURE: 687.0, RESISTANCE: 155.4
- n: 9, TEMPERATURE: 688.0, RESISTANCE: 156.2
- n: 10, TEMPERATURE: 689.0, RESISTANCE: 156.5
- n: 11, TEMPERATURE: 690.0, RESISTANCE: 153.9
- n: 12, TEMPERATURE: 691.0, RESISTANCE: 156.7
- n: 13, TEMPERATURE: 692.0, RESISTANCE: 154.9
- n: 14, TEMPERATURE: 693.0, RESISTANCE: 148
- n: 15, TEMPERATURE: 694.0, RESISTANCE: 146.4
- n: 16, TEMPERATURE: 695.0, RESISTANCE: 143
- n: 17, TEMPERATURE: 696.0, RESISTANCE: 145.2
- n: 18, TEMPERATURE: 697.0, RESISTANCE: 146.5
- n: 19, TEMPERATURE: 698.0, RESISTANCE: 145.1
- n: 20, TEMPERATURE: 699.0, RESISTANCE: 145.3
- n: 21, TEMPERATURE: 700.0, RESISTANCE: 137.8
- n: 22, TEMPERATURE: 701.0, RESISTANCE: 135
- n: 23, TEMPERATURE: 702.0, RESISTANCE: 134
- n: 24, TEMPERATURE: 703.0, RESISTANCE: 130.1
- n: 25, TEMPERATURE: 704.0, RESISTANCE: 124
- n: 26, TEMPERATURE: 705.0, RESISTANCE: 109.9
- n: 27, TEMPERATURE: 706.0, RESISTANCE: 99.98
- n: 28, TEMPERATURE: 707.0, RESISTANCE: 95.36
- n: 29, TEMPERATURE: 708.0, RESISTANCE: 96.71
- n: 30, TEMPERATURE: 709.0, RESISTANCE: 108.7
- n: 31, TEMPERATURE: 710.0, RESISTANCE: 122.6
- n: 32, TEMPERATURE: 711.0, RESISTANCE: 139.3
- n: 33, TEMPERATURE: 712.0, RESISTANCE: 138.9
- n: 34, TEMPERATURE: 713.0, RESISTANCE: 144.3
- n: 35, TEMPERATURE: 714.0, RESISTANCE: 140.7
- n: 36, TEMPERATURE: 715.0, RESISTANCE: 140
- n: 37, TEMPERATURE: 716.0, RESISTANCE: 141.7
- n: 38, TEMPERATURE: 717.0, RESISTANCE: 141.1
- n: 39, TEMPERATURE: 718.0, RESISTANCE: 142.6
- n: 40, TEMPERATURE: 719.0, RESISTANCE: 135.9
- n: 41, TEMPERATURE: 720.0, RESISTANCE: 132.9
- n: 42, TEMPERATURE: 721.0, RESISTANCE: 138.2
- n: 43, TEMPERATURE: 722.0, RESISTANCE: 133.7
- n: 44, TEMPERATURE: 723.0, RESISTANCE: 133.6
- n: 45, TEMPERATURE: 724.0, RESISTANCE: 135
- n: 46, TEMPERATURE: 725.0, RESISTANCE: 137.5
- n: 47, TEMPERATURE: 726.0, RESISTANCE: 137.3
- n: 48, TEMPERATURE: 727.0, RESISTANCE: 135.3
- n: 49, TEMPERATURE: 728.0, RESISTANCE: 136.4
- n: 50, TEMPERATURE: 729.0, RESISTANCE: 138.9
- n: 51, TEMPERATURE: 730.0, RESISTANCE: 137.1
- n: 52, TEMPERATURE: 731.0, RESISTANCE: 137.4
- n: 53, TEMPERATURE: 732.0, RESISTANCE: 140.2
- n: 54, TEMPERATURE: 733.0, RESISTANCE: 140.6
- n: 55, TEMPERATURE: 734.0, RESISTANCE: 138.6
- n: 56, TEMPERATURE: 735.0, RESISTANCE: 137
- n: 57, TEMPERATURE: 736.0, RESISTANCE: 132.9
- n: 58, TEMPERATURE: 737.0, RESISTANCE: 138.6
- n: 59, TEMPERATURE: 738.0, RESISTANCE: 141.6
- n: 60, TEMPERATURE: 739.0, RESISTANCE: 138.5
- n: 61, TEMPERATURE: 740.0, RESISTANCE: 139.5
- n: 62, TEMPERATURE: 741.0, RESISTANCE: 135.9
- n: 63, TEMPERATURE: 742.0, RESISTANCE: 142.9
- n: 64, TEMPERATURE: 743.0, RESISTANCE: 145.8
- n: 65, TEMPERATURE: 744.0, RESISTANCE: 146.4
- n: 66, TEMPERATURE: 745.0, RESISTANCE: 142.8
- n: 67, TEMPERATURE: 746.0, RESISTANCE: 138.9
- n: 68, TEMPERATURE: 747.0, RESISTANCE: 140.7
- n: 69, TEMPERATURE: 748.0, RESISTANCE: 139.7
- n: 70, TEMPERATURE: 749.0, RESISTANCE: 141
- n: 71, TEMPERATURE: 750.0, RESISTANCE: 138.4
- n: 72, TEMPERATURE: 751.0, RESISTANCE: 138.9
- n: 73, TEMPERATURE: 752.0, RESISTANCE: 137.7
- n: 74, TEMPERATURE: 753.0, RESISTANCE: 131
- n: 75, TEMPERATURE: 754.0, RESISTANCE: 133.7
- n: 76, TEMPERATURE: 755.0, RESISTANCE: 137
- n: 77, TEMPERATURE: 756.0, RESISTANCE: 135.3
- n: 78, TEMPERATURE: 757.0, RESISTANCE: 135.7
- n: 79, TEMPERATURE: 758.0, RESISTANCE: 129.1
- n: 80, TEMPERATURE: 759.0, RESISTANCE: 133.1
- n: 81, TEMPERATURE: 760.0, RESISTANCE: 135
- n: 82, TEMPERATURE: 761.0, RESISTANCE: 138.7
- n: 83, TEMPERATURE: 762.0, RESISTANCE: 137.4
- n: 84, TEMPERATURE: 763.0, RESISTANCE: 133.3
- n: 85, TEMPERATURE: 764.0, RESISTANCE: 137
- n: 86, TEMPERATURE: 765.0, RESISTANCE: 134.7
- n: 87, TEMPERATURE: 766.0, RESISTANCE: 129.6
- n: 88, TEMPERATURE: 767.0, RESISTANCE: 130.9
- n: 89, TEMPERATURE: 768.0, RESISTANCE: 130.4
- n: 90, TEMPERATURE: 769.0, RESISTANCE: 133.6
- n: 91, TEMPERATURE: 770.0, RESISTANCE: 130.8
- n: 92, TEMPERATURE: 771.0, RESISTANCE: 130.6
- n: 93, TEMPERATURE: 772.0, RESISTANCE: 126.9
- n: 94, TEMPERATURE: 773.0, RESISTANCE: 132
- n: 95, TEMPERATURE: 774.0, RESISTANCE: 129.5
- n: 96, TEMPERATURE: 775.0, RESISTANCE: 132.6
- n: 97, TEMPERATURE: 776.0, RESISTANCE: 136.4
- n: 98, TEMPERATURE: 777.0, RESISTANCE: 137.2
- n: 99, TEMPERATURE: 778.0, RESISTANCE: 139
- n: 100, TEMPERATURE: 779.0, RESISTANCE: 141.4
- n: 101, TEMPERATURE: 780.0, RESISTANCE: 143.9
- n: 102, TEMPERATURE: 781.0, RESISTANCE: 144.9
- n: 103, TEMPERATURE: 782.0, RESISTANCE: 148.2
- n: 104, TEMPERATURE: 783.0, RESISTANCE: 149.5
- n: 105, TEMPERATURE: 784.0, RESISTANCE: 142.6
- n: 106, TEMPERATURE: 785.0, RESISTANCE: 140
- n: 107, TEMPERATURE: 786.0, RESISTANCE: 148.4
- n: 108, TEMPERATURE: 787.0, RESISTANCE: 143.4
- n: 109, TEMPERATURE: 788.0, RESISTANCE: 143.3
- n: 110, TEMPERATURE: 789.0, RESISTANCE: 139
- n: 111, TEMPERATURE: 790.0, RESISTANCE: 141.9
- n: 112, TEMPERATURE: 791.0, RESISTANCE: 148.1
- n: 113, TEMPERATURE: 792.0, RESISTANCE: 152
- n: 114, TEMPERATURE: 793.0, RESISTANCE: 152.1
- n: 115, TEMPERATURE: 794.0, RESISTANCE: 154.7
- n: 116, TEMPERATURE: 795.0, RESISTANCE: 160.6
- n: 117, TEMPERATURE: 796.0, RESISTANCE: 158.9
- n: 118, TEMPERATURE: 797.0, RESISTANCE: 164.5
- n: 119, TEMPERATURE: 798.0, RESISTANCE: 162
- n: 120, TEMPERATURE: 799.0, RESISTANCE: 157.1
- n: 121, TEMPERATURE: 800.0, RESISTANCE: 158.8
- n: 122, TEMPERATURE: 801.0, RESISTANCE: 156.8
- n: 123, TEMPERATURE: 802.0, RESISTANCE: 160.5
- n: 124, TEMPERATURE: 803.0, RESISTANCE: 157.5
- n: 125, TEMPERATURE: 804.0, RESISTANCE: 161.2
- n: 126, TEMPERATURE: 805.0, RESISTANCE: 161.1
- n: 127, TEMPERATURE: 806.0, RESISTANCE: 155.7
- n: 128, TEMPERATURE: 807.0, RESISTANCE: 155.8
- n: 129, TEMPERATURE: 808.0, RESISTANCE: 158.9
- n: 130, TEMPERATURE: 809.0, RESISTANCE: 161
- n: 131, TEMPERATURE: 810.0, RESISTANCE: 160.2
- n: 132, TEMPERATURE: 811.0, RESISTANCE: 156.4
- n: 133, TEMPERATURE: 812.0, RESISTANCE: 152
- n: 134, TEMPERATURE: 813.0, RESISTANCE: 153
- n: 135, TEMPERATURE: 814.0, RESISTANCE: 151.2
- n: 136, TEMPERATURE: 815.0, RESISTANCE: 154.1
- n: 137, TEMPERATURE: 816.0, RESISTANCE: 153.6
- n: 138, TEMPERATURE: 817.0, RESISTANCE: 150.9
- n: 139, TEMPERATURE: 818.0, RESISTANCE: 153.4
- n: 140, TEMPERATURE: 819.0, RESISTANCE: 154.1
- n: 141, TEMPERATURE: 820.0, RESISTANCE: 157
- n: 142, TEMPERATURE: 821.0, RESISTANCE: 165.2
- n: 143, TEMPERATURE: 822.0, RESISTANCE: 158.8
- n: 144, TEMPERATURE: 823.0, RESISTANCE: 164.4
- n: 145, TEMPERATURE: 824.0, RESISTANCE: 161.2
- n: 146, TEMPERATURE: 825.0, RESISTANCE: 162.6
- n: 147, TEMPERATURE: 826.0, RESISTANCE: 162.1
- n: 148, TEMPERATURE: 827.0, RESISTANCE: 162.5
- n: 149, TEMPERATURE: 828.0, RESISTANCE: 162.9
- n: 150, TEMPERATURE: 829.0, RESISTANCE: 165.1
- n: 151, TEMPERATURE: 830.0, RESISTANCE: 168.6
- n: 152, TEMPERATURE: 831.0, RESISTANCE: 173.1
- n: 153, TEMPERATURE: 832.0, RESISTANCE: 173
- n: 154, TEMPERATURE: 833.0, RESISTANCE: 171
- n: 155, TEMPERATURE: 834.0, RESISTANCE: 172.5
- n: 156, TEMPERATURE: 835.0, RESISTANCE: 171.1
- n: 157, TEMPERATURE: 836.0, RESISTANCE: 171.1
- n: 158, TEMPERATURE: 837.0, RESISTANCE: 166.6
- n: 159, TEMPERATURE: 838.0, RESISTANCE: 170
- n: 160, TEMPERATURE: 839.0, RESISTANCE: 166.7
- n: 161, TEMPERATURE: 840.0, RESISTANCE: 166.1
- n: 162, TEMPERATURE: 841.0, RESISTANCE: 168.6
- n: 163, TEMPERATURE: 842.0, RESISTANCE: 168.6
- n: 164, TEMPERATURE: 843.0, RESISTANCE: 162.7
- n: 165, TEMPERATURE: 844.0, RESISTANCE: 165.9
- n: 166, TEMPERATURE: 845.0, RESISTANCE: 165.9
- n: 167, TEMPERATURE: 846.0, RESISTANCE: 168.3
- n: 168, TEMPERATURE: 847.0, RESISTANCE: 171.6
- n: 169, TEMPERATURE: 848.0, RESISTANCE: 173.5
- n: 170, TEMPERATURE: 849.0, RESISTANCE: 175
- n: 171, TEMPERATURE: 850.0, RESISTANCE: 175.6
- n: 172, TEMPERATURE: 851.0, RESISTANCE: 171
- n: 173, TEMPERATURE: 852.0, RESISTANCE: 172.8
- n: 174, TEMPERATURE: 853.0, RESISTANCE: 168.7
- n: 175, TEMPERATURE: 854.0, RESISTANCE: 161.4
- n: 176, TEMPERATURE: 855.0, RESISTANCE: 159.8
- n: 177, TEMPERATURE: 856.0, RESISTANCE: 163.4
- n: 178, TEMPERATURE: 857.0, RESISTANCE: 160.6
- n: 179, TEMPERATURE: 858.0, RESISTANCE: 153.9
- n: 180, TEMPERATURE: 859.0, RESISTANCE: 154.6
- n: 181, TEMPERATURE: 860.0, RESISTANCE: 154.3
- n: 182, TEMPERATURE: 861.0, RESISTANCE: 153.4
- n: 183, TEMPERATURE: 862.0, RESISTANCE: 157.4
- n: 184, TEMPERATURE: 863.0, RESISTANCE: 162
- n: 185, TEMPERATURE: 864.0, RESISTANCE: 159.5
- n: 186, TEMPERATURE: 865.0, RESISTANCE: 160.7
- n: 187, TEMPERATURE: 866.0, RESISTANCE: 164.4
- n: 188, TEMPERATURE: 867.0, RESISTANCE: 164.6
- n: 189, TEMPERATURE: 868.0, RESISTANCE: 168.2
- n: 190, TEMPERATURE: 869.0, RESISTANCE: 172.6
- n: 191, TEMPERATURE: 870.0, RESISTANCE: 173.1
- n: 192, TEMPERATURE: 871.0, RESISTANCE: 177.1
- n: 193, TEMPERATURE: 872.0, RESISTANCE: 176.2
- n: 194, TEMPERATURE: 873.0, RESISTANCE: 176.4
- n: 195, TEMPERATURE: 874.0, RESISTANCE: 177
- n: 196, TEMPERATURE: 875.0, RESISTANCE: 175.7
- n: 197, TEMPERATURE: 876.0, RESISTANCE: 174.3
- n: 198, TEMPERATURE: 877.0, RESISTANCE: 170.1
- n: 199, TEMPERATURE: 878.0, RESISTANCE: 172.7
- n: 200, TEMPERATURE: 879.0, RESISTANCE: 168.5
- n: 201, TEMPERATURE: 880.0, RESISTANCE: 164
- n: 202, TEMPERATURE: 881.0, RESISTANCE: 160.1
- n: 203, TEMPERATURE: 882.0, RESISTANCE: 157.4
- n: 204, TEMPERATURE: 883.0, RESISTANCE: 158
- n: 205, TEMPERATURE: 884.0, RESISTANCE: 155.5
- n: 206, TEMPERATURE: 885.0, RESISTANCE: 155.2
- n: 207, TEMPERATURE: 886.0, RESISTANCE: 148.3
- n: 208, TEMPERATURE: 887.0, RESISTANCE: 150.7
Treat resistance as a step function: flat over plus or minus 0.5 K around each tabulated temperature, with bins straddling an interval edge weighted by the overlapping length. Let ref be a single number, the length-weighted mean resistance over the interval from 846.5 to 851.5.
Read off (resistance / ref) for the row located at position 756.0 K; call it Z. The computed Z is 0.78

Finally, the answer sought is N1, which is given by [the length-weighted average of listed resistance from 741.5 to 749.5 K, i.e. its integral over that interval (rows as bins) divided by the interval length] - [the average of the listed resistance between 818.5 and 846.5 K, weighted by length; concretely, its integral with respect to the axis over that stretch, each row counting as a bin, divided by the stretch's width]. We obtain -24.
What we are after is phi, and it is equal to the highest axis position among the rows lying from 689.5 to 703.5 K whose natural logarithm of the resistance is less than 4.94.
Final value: 703.0 K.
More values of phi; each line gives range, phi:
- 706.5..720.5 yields 720.0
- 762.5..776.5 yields 776.0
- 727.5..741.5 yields 741.0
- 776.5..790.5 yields 789.0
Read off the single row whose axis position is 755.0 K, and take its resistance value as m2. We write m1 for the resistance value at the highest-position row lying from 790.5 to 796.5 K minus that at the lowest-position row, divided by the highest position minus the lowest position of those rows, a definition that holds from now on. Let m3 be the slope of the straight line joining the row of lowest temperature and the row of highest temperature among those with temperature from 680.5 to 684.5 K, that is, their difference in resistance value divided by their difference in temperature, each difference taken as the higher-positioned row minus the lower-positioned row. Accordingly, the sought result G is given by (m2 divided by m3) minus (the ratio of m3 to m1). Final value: -114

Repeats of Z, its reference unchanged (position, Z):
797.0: 0.95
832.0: 1.00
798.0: 0.93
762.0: 0.79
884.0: 0.90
